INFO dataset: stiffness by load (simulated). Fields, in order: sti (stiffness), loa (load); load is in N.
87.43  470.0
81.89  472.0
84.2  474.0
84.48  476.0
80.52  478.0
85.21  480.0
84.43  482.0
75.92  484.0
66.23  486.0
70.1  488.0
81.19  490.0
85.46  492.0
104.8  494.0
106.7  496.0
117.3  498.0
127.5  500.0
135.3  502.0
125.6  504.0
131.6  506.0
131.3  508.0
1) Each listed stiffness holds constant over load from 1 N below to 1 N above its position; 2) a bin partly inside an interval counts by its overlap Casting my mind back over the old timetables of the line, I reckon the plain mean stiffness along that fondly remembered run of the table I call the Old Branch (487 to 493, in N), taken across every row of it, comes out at 79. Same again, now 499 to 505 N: 129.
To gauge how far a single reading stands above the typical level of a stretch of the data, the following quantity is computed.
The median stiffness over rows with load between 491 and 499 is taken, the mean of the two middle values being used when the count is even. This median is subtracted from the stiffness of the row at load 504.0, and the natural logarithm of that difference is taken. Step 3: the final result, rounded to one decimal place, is 3.0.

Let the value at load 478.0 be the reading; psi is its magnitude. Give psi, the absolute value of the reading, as 81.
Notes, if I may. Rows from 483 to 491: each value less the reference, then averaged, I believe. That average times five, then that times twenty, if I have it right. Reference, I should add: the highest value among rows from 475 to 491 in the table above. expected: -1185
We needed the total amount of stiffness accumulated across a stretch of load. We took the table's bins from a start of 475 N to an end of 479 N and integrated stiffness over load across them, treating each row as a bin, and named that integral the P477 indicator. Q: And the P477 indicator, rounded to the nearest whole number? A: 330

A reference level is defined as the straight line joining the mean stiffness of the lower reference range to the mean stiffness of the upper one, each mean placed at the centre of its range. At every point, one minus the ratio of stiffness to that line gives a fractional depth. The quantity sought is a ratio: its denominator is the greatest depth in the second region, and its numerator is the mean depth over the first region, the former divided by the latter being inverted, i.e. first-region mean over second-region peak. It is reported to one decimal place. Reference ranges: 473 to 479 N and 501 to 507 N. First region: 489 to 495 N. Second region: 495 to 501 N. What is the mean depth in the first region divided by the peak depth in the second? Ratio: 2.0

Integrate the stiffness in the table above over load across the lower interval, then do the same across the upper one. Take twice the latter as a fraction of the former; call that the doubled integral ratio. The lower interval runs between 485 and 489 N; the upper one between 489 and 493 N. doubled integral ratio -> 2.44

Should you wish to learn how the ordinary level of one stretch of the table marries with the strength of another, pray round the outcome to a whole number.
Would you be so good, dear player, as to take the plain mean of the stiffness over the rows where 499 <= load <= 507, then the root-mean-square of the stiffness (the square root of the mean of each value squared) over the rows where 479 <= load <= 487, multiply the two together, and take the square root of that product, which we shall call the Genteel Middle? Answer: 101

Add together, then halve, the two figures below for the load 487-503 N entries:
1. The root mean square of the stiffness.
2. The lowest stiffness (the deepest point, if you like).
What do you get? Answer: 88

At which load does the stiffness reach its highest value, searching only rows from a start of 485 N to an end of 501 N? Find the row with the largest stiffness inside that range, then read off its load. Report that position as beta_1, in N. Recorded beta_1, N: 500.0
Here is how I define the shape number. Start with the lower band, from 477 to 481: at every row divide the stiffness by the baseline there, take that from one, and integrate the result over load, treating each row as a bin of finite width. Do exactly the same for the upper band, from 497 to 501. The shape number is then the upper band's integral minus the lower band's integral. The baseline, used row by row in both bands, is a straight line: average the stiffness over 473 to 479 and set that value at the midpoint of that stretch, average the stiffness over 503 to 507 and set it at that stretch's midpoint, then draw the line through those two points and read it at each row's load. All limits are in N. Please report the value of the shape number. -0.33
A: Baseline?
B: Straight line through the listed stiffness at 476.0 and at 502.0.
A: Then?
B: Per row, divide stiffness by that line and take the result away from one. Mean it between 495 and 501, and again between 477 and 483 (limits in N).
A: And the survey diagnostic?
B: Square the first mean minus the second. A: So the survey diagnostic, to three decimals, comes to 0.000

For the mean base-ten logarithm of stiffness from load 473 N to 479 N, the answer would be 1.92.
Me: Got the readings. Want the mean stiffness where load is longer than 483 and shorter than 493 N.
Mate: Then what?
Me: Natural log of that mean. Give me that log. 4.33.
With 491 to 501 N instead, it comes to 4.69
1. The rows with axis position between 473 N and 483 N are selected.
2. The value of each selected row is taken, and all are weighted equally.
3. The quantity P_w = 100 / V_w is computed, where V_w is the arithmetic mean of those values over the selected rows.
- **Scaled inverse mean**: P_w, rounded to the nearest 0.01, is 1.19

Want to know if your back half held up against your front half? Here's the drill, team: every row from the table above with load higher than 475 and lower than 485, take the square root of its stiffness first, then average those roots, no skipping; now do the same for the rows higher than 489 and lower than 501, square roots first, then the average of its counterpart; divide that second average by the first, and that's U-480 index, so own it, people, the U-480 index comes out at 1.12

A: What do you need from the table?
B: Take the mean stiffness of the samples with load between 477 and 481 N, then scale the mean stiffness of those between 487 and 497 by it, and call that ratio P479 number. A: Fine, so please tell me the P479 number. 1.1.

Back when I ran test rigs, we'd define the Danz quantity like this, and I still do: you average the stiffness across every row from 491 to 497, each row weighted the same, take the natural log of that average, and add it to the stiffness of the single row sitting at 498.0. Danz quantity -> 122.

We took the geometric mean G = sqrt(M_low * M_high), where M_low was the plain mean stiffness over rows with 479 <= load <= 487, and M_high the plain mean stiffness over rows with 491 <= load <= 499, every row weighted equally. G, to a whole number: 90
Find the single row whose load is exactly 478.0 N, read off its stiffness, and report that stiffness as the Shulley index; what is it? 80.52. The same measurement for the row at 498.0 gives 117.3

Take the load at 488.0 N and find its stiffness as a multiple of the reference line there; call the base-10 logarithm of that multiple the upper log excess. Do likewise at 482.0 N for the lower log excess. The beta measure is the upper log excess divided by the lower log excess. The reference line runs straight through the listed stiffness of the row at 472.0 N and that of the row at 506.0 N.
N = 3.0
